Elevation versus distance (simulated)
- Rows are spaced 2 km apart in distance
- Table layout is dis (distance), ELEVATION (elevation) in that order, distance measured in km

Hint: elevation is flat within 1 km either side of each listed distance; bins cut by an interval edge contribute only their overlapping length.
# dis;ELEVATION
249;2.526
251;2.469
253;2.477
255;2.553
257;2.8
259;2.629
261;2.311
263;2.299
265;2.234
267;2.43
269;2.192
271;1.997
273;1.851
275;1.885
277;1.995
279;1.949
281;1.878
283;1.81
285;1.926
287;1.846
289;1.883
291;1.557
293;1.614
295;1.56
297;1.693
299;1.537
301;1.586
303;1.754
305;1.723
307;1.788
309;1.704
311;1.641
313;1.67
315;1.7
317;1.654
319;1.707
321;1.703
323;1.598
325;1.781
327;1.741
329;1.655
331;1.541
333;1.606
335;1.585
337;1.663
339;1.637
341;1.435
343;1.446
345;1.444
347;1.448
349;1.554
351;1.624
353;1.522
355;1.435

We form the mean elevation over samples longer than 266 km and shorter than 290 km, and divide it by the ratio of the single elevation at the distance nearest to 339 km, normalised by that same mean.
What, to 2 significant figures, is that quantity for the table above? 2.4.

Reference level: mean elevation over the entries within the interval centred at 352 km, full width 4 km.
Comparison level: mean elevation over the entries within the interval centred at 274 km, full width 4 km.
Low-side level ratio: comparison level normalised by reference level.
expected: 1.19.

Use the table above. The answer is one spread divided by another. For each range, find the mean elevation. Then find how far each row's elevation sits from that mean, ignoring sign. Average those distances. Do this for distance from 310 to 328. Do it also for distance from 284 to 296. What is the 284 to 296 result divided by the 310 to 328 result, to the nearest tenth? 3.6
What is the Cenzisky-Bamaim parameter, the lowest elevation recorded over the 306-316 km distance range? 1.641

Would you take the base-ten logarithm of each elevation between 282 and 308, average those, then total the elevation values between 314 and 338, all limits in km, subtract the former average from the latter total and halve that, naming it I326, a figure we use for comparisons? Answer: 10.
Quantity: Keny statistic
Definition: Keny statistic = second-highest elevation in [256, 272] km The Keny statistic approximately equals 2.629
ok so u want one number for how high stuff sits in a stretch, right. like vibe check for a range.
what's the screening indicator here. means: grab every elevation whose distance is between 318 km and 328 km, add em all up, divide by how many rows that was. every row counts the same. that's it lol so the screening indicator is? 1.7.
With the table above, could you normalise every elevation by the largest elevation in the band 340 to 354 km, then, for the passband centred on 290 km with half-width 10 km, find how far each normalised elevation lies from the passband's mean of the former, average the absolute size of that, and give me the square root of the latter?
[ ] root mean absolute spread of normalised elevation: 0.29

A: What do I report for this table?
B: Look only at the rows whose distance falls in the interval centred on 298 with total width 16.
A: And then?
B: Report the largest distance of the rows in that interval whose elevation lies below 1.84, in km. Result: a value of 305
